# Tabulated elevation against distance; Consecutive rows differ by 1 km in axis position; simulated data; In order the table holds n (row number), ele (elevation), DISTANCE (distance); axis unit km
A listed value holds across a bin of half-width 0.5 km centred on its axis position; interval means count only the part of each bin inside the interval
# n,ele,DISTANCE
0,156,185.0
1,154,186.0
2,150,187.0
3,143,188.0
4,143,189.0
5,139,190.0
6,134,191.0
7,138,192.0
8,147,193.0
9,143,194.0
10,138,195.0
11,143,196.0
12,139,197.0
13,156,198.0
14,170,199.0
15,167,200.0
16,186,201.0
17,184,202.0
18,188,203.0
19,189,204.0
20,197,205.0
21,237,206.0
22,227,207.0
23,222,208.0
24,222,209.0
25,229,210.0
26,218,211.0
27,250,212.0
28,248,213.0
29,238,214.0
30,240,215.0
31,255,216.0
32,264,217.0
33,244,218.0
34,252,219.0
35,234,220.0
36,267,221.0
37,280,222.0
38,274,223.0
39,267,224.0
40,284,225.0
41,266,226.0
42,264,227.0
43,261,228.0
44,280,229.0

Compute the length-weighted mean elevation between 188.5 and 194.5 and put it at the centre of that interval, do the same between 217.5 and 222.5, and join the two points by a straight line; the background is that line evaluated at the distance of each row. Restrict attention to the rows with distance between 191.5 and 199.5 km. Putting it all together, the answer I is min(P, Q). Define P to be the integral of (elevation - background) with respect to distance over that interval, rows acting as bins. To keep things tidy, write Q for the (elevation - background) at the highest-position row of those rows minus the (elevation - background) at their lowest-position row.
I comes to -80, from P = -80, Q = 4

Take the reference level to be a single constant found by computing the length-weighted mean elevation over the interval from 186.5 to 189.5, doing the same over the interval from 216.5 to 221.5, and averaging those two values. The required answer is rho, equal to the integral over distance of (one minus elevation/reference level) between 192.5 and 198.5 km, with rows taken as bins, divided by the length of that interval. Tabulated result 0.3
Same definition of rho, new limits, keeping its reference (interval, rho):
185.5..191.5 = 0.3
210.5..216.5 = -0.2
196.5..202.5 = 0.2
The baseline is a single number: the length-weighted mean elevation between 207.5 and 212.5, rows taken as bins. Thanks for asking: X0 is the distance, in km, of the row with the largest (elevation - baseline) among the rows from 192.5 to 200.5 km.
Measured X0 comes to 199.0 km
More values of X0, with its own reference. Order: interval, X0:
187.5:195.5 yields 193.0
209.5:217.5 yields 217.0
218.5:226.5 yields 225.0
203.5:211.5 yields 206.0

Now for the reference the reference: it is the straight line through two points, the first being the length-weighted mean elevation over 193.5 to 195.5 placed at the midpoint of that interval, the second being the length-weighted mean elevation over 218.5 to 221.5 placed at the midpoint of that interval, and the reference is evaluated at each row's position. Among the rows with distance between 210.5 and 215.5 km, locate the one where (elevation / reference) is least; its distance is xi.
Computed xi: 211.0 km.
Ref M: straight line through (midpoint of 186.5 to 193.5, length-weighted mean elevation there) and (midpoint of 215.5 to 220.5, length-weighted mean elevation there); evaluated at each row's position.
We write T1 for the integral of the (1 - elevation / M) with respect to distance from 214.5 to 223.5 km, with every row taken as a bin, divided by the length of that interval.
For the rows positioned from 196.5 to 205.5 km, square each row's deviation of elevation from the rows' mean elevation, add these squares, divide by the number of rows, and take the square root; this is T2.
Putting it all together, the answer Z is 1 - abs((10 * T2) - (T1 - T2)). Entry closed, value -193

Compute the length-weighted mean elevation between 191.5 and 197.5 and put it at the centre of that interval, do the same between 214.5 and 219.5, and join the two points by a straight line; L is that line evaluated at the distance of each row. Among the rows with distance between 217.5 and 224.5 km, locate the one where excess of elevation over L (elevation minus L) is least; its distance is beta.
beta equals 220.0 km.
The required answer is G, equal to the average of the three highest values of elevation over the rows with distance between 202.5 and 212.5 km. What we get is 239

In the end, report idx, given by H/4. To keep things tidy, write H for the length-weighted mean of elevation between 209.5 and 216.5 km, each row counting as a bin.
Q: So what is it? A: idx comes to 60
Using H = 240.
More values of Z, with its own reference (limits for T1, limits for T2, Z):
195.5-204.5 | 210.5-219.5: -133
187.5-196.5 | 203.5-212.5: -193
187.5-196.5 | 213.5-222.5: -158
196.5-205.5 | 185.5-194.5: -63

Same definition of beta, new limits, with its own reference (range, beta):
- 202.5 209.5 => 204.0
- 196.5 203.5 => 197.0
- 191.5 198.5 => 197.0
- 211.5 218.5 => 218.0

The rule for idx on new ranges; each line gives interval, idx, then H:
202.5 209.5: 53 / 212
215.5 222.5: 64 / 257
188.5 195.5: 35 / 140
